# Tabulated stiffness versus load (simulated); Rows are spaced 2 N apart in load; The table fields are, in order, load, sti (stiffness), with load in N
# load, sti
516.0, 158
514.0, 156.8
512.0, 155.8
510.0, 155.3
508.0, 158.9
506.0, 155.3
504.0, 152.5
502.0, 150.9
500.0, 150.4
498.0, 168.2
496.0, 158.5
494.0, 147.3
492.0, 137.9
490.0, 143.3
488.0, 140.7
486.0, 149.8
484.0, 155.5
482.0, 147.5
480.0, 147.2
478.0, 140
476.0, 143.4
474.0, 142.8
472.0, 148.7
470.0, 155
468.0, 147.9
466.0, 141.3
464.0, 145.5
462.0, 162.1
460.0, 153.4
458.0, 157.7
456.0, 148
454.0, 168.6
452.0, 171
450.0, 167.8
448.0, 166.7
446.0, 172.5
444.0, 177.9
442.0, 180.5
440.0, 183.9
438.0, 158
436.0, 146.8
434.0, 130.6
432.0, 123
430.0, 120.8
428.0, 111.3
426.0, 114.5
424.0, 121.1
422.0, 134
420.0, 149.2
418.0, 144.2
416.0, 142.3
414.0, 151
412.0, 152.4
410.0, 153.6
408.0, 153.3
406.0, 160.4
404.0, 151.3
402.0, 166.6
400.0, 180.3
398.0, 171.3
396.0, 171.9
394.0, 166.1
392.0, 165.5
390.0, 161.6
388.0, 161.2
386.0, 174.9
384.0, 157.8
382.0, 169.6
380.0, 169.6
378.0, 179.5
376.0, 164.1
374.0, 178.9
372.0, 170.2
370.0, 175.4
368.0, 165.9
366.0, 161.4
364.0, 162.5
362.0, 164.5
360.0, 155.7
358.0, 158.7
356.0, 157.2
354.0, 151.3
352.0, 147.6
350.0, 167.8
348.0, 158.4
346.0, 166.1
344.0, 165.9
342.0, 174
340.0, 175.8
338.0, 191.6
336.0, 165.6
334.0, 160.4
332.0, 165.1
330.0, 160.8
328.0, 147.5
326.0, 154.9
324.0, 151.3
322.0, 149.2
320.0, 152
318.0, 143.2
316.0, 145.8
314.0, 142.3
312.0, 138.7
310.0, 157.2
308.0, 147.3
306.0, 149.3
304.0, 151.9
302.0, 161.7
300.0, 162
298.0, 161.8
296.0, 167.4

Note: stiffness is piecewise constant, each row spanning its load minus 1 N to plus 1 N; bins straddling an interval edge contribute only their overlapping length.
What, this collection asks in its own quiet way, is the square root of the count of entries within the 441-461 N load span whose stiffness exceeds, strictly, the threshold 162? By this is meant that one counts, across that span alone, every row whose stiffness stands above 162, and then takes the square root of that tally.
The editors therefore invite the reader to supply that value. 2.6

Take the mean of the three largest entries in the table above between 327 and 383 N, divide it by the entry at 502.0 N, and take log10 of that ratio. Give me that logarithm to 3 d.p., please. 0.085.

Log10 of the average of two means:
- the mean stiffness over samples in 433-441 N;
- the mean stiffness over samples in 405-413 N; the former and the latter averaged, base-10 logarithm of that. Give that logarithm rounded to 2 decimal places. 2.19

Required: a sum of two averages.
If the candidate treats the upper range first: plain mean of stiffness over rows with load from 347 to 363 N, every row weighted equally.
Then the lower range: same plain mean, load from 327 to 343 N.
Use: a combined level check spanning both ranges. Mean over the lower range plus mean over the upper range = 325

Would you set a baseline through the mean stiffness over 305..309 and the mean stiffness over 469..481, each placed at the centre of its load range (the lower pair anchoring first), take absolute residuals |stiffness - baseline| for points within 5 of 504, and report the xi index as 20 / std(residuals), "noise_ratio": 6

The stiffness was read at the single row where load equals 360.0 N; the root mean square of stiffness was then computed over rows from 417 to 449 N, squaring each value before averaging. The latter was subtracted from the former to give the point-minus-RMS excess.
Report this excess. 7.8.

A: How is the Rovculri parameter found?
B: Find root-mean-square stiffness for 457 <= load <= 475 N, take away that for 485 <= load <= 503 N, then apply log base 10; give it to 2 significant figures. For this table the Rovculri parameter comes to -0.15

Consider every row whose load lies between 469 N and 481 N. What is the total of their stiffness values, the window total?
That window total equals 877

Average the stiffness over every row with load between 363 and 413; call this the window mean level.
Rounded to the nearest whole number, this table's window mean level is 166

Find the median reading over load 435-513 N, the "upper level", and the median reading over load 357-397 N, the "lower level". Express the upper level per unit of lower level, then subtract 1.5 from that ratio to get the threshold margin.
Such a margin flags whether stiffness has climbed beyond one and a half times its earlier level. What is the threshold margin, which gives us -0.57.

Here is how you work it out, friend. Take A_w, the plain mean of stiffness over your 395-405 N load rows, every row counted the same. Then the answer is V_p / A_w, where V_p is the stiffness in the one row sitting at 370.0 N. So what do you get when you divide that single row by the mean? 1.04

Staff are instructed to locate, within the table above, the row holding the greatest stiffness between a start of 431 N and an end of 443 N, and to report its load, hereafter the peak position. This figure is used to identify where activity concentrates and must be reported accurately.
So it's 440.0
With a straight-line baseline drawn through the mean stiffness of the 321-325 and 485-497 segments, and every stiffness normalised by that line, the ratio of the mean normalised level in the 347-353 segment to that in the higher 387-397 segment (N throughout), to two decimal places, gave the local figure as 0.95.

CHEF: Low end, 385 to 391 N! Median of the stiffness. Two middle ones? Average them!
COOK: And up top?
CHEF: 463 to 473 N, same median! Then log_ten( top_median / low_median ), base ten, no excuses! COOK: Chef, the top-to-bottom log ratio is -0.038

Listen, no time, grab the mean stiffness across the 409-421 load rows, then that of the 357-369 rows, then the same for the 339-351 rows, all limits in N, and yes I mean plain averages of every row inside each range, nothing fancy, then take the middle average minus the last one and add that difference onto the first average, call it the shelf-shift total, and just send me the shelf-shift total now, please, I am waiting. 142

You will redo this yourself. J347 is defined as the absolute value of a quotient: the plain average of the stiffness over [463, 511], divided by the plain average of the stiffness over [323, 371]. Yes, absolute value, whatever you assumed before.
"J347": 0.92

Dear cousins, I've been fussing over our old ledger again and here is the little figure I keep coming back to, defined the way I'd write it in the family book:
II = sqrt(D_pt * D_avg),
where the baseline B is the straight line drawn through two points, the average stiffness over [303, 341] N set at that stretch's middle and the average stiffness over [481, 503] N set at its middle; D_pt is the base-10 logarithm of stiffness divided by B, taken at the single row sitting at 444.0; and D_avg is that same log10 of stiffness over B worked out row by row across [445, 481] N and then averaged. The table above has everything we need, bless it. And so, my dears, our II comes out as 0.025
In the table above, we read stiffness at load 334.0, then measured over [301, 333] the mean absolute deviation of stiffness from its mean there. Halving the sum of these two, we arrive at 83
